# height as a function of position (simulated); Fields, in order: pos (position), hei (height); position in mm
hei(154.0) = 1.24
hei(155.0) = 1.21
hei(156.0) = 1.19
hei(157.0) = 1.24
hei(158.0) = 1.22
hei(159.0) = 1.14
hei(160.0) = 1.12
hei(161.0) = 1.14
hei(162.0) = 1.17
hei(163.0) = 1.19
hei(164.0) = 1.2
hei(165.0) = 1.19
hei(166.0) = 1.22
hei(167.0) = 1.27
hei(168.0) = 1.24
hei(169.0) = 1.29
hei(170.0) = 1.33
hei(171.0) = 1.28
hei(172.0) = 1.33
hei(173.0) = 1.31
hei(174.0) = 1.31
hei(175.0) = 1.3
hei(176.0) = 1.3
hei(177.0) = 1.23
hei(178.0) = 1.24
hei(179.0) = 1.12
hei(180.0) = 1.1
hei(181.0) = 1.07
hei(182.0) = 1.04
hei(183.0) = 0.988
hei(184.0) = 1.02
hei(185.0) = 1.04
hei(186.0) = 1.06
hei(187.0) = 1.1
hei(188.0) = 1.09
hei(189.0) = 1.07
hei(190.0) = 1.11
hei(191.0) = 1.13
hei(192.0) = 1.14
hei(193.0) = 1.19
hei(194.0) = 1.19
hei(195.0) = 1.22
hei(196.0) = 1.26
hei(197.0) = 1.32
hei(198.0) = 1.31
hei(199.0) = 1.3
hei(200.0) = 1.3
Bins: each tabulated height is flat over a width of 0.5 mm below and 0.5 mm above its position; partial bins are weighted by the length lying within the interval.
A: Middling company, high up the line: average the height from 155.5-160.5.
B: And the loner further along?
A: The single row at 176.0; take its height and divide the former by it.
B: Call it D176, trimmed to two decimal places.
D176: 0.91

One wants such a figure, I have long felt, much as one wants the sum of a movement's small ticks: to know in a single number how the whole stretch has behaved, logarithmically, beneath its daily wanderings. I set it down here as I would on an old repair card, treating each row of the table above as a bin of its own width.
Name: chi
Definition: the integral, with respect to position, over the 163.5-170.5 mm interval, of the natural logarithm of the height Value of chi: 1.5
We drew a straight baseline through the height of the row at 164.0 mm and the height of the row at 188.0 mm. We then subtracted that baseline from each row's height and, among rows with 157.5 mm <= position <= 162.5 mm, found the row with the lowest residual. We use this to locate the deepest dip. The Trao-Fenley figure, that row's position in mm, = 160.0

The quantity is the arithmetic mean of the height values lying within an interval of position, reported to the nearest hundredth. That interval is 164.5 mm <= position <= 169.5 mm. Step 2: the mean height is 1.24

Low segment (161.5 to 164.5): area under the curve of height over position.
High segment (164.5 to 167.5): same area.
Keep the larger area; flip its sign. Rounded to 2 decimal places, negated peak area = -3.68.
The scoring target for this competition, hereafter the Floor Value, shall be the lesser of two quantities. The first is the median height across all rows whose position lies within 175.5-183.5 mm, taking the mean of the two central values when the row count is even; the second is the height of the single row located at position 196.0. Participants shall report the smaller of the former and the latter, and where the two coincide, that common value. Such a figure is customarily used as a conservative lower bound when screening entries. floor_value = 1.11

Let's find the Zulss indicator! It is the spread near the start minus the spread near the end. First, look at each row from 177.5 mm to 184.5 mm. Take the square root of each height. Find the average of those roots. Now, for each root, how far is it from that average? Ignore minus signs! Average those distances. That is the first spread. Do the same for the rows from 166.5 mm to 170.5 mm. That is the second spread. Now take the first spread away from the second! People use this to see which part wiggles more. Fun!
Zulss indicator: -0.017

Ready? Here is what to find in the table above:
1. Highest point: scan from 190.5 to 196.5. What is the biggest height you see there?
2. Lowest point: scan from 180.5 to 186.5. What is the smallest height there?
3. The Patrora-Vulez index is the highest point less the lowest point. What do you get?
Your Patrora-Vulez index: 0.27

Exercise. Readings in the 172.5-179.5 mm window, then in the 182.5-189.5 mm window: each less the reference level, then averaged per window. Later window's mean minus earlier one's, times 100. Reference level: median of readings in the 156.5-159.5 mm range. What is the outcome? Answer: -21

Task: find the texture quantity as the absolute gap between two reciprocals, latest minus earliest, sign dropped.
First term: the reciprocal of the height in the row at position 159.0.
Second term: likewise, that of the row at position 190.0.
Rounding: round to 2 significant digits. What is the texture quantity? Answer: 0.024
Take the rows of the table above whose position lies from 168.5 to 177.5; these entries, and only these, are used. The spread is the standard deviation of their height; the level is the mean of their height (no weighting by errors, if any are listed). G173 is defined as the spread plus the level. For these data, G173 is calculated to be 1.33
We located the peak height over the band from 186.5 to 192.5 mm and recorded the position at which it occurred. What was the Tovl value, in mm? 192.0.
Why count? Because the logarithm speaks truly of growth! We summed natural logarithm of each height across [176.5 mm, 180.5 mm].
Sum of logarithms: 0.63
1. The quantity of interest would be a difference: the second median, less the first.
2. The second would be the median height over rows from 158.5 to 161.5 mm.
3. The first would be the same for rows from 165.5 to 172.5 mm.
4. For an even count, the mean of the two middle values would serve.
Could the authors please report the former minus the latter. -0.14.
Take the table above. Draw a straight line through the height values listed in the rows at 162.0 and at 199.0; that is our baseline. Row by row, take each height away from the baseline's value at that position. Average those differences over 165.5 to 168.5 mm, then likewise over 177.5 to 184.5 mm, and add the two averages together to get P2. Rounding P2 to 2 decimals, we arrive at 0.10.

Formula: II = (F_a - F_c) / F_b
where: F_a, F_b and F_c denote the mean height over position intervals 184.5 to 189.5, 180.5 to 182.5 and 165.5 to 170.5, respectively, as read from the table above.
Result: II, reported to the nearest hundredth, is -0.19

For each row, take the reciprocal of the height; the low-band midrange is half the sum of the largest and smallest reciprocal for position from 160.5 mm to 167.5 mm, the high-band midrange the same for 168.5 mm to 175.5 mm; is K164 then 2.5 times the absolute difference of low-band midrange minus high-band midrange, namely 0.16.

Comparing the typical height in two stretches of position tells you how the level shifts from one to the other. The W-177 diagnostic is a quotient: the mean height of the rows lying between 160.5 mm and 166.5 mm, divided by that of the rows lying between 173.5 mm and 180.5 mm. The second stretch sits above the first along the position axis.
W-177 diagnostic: 0.96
